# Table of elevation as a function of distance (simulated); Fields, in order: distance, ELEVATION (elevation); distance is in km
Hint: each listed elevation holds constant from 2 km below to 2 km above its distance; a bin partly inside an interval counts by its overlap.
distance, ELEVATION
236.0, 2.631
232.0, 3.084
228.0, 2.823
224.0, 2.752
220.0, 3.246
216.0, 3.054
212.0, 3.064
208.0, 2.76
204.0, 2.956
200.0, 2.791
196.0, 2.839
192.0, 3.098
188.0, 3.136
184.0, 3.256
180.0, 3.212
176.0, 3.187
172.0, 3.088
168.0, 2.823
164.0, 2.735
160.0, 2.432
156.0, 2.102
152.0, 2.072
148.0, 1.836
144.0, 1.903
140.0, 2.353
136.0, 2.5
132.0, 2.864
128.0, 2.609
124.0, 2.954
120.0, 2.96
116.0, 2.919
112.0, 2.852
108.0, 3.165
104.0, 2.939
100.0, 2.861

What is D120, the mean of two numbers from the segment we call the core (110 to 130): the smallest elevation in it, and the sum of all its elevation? 8.45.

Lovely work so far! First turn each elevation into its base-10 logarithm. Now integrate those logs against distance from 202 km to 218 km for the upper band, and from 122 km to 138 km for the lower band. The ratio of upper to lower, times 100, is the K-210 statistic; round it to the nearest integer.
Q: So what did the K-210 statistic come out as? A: 108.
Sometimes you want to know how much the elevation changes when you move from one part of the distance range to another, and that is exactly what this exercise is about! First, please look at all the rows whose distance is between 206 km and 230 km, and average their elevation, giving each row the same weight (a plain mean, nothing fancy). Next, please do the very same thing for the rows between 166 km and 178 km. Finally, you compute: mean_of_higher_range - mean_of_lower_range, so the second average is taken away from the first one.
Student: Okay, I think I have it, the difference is -0.1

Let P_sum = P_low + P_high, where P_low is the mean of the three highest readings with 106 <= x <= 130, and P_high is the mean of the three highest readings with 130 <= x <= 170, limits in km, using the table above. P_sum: 5.83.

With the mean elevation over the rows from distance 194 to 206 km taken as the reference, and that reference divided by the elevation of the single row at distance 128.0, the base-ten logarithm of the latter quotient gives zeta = 0.040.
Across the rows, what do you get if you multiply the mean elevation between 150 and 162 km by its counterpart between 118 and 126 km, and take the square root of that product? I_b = 2.6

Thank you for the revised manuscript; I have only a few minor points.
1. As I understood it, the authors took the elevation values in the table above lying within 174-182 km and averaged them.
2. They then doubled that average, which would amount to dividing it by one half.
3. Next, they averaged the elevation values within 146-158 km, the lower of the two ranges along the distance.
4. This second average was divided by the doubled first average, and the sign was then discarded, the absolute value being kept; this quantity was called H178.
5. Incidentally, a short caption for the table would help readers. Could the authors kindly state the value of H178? 0.31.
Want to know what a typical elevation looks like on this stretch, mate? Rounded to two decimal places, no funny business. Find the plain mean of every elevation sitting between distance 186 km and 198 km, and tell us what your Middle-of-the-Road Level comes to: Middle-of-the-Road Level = 3.02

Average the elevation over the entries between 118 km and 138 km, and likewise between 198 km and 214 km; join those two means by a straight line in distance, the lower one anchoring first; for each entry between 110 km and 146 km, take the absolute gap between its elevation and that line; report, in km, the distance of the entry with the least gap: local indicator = 132.0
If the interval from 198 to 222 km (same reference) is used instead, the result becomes 204.0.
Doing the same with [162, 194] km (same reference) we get 168.0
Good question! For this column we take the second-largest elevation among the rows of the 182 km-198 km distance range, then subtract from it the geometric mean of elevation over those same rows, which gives 0.06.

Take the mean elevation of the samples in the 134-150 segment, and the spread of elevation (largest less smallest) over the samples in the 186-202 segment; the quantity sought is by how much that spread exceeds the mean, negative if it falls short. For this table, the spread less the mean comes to -1.8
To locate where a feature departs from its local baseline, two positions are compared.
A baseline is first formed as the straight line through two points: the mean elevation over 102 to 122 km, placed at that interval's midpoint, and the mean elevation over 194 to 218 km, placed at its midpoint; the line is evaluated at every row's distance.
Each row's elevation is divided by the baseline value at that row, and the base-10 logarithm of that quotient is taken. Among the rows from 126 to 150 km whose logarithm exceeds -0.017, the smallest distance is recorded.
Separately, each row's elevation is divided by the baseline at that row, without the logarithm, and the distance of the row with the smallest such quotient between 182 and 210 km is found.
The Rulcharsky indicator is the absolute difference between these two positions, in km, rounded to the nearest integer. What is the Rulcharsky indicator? 76 km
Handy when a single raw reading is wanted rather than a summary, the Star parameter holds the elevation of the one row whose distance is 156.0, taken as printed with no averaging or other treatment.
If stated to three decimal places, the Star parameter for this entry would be 2.102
